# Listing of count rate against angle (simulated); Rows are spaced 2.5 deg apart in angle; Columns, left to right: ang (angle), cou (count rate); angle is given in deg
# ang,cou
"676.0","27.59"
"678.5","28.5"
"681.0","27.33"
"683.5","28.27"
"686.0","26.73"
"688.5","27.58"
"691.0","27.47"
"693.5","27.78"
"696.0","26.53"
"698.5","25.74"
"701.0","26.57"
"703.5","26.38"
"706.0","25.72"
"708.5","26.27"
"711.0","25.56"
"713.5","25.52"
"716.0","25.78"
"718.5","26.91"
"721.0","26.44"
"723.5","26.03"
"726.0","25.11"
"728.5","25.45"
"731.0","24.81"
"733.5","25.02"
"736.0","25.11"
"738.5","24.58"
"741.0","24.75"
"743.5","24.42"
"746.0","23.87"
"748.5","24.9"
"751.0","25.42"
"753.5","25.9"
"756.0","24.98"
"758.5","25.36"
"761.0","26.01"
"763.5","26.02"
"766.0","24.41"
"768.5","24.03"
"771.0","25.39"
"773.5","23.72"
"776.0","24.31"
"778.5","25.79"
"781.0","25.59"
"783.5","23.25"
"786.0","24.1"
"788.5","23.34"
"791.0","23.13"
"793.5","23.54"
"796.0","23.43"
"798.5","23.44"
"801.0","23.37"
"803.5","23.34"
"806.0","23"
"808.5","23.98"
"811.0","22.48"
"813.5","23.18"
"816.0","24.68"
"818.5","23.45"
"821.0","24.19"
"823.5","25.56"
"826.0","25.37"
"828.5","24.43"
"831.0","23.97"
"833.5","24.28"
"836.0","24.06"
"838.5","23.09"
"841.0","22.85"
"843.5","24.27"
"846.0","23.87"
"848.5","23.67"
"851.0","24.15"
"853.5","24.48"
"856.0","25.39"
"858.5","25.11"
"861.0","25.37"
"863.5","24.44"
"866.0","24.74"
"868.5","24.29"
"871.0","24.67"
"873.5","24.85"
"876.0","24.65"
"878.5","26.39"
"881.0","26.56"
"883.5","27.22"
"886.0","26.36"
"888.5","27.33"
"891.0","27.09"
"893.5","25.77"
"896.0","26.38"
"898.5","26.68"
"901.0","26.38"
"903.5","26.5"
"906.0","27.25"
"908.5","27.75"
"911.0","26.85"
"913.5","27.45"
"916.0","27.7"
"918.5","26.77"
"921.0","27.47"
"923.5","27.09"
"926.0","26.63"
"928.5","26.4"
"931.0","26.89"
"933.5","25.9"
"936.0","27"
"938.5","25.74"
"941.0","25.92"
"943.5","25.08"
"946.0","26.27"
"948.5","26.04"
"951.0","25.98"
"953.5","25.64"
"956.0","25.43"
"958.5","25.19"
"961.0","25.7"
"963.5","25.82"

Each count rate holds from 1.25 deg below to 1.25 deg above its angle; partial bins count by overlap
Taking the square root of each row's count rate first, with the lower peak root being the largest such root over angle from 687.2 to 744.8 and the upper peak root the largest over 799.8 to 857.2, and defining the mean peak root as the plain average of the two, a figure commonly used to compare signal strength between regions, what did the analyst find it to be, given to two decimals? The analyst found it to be 5.16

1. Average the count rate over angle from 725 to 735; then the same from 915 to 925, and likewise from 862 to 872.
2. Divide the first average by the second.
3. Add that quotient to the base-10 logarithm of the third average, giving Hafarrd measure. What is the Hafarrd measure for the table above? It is 2.31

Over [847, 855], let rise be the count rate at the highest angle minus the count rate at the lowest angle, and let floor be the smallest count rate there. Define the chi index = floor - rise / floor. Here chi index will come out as 23.6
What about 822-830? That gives 24.5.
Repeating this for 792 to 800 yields 23.4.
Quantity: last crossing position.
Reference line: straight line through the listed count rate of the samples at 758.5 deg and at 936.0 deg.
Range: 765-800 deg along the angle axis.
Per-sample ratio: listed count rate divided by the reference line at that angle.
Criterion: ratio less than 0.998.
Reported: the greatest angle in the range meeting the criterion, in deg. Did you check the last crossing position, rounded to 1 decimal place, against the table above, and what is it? 798.5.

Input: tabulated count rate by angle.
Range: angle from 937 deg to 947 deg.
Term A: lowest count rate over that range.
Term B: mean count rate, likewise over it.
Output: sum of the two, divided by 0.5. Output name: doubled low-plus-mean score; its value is 102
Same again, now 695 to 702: 104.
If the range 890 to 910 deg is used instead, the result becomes 105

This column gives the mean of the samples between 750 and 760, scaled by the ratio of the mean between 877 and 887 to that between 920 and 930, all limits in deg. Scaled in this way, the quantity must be 25.2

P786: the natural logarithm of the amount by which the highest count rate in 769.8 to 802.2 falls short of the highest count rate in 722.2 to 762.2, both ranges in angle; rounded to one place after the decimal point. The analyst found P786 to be -1.4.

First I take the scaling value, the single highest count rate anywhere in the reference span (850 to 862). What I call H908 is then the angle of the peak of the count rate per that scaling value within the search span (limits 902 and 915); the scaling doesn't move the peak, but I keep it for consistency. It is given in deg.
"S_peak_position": 908.5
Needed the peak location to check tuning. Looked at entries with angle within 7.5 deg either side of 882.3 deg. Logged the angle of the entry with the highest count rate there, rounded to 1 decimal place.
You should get 888.5 deg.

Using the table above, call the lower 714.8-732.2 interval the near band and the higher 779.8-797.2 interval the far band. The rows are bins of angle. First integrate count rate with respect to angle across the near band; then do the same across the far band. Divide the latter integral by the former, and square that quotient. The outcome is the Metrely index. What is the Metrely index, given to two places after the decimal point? 0.85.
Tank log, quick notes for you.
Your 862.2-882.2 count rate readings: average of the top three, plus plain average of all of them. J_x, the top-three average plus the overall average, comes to 51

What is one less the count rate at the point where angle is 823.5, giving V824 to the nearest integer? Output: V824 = -25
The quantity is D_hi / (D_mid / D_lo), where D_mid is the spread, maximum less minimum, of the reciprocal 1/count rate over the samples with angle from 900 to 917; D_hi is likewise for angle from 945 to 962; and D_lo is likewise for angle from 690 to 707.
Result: 0.0025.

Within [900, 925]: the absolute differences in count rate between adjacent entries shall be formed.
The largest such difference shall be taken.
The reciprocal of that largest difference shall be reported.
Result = 1.08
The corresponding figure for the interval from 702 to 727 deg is 0.88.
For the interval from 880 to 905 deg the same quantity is 0.76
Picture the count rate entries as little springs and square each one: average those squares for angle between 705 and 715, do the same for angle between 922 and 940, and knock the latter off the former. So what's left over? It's -40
